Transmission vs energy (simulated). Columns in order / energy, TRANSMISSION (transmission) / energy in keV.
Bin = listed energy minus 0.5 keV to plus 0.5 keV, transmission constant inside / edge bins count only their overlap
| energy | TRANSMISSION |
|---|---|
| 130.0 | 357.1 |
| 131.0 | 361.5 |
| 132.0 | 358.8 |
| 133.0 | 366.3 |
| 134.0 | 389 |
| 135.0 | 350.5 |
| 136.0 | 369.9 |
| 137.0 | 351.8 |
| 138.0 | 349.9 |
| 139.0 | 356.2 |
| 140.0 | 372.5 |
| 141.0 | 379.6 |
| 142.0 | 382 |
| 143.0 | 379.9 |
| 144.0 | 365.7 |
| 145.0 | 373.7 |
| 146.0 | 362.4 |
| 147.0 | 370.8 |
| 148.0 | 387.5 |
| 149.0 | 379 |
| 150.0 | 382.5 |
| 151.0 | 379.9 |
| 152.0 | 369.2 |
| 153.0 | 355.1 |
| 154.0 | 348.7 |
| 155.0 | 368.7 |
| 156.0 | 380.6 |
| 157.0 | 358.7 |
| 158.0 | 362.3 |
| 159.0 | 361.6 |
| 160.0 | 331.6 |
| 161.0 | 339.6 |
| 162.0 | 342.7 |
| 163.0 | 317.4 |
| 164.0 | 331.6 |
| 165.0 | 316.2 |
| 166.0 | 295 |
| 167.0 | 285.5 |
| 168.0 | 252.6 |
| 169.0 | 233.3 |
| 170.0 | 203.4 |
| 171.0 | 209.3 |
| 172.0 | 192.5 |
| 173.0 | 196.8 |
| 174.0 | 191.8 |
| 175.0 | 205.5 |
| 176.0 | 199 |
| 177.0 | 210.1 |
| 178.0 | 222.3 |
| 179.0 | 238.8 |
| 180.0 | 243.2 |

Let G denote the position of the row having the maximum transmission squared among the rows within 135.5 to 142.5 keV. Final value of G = 142.0 keV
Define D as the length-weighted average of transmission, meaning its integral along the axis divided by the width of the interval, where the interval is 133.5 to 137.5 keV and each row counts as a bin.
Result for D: 365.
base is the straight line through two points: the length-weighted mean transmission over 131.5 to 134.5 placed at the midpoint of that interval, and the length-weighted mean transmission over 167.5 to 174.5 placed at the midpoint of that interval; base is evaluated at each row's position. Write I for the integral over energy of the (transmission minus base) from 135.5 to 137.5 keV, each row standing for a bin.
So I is 8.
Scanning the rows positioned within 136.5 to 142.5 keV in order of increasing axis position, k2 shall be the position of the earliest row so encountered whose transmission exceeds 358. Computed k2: 140.0 keV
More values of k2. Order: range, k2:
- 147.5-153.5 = 148.0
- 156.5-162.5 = 157.0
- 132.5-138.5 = 133.0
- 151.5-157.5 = 152.0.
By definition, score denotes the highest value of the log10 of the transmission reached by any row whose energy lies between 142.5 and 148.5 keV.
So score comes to 2.588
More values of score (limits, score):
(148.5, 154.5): 2.583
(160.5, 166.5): 2.535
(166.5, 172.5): 2.456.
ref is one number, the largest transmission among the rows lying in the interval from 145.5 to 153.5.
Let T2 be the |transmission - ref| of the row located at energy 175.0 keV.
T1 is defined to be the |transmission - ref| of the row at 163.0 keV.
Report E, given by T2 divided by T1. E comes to 3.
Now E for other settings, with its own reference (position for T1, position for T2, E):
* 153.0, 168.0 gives 4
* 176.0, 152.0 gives 0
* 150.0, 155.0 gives 4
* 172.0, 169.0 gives 1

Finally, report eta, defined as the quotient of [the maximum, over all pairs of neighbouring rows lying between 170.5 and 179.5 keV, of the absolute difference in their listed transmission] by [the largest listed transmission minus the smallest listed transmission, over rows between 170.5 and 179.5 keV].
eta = 0.36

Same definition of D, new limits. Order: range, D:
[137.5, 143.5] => 370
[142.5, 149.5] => 374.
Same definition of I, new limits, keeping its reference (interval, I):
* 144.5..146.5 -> 99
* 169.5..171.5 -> -14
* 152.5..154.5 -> 134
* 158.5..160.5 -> 174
